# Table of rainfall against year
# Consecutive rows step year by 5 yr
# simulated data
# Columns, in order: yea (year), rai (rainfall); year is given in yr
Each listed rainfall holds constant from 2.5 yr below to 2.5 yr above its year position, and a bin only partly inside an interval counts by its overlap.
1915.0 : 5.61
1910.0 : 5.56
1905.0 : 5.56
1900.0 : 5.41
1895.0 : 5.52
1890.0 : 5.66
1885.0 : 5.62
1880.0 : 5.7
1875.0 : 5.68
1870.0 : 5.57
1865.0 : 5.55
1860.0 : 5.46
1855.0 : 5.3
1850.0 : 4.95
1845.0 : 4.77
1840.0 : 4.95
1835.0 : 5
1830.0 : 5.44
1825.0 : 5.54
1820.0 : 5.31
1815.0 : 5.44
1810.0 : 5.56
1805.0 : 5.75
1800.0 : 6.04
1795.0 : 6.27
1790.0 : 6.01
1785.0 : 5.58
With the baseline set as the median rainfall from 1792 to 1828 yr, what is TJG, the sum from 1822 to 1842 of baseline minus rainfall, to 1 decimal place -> 1.3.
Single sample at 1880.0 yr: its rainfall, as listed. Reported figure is 5.7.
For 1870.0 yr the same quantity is 5.57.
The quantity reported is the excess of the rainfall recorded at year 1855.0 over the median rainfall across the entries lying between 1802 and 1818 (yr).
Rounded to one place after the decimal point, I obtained -0.3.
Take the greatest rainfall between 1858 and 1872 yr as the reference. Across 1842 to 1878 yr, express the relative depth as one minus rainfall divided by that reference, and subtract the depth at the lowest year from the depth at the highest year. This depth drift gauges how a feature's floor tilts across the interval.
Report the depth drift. -0.16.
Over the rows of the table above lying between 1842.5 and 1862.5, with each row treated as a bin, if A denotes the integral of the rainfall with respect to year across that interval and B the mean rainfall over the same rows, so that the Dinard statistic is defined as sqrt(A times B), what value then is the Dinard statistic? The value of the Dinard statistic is 22.9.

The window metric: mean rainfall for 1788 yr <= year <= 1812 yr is 5.93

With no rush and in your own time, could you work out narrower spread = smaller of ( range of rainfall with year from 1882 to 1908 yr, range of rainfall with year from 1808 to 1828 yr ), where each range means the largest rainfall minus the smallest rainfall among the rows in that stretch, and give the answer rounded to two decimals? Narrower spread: 0.25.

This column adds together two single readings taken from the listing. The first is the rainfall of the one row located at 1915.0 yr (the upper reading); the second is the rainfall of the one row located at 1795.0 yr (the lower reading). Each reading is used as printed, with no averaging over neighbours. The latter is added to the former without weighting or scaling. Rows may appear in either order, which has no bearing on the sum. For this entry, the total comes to 11.9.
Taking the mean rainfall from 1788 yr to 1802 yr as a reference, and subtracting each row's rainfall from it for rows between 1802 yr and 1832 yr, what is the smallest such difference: 0.36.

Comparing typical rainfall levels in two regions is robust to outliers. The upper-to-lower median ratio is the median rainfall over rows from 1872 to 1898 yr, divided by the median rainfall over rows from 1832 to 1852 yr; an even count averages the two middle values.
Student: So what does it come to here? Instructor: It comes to 1.14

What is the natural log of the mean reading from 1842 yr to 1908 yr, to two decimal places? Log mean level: 1.69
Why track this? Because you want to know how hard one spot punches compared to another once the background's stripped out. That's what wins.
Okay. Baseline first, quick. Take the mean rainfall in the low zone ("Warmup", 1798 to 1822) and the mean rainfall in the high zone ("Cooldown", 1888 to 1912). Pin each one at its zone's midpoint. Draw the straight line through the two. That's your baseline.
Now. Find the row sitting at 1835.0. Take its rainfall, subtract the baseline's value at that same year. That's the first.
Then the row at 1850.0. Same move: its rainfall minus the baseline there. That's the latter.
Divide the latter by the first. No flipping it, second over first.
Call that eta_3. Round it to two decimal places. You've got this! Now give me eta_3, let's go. 1.06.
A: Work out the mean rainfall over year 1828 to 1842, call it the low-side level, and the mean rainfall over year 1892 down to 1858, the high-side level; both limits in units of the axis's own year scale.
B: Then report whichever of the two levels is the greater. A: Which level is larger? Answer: 5.61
